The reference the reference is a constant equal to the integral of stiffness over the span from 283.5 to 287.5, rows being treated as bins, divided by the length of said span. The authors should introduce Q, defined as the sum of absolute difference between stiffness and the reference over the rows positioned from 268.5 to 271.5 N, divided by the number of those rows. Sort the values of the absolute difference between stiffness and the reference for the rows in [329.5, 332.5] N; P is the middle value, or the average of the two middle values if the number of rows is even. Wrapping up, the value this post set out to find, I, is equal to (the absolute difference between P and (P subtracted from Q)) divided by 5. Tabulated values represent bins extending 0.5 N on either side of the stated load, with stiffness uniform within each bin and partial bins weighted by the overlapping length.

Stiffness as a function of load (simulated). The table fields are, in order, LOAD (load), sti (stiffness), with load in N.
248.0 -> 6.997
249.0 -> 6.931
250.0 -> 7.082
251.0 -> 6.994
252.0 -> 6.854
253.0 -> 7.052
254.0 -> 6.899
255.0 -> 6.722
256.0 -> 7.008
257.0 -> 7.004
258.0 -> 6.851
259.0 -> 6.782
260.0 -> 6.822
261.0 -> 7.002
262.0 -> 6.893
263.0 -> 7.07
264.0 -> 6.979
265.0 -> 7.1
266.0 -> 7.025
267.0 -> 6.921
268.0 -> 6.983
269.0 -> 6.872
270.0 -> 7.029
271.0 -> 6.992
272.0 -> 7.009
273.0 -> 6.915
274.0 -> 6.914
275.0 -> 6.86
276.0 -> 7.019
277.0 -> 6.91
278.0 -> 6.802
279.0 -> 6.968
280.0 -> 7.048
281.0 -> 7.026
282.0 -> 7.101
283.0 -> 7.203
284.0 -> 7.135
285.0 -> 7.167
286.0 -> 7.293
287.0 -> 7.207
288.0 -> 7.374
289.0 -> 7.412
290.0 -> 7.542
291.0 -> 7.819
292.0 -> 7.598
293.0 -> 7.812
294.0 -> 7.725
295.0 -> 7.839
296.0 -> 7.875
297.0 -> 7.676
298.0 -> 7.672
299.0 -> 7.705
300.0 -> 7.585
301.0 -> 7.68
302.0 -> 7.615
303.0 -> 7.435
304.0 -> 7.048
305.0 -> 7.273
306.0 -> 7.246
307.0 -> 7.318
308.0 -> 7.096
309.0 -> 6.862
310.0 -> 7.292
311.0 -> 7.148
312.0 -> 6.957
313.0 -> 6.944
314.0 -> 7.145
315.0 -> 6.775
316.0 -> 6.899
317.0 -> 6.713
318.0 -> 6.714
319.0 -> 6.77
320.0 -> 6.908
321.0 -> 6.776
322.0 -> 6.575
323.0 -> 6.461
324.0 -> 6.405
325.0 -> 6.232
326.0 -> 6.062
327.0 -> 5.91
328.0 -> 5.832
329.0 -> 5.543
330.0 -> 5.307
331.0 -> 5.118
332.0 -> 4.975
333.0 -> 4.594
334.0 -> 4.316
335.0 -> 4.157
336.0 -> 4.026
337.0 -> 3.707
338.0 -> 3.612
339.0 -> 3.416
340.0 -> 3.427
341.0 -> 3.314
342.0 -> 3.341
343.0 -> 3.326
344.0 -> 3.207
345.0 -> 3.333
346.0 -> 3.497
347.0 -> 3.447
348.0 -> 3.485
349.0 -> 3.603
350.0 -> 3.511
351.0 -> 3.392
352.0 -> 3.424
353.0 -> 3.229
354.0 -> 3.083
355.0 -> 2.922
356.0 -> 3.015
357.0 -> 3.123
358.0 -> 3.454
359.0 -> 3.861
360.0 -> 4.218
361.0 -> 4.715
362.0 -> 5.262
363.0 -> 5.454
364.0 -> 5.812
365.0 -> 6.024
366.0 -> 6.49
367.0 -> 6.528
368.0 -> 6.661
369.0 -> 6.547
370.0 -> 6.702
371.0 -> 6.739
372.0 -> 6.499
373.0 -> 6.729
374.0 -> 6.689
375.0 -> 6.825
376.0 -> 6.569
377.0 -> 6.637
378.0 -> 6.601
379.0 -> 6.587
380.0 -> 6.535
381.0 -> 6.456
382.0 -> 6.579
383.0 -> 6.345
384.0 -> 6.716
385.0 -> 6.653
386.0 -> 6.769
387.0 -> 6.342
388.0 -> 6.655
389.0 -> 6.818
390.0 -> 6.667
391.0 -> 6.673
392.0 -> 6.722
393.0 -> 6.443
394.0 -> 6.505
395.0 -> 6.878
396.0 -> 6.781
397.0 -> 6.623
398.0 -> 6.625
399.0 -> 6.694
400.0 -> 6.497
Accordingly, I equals 0.8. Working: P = 2.08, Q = 0.2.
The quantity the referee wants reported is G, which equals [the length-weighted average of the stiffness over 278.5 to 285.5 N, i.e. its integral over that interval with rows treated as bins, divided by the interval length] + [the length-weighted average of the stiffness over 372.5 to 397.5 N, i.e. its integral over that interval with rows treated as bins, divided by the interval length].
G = 13.7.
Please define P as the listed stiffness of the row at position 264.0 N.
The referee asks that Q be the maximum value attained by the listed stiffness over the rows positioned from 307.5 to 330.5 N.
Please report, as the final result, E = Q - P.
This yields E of 0.31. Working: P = 6.979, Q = 7.292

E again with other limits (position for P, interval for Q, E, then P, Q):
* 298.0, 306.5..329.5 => -0.35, 7.672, 7.318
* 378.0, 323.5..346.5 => -0.20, 6.601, 6.405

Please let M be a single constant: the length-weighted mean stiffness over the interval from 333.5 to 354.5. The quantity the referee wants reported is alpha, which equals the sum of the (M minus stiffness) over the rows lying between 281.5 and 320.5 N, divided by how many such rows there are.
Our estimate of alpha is -3.78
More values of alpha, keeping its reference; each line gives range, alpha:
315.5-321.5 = -3.28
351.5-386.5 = -2.10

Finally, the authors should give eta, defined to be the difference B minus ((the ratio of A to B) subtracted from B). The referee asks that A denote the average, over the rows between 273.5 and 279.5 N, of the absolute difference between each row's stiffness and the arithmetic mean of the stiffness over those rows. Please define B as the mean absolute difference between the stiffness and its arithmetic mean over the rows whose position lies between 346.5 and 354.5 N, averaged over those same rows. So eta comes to 0.5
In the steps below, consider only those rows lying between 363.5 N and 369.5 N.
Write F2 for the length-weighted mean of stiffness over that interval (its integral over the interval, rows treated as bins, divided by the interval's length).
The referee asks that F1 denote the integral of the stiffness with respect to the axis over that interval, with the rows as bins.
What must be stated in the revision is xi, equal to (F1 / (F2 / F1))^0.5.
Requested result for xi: 15.1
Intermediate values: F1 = 38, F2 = 6.3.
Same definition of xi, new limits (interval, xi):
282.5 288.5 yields 16.1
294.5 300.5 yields 16.7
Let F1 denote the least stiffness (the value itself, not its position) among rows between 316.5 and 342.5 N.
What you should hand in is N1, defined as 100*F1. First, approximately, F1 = 3.314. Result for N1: 331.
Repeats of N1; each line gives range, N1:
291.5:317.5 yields 671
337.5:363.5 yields 292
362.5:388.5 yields 545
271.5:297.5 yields 680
